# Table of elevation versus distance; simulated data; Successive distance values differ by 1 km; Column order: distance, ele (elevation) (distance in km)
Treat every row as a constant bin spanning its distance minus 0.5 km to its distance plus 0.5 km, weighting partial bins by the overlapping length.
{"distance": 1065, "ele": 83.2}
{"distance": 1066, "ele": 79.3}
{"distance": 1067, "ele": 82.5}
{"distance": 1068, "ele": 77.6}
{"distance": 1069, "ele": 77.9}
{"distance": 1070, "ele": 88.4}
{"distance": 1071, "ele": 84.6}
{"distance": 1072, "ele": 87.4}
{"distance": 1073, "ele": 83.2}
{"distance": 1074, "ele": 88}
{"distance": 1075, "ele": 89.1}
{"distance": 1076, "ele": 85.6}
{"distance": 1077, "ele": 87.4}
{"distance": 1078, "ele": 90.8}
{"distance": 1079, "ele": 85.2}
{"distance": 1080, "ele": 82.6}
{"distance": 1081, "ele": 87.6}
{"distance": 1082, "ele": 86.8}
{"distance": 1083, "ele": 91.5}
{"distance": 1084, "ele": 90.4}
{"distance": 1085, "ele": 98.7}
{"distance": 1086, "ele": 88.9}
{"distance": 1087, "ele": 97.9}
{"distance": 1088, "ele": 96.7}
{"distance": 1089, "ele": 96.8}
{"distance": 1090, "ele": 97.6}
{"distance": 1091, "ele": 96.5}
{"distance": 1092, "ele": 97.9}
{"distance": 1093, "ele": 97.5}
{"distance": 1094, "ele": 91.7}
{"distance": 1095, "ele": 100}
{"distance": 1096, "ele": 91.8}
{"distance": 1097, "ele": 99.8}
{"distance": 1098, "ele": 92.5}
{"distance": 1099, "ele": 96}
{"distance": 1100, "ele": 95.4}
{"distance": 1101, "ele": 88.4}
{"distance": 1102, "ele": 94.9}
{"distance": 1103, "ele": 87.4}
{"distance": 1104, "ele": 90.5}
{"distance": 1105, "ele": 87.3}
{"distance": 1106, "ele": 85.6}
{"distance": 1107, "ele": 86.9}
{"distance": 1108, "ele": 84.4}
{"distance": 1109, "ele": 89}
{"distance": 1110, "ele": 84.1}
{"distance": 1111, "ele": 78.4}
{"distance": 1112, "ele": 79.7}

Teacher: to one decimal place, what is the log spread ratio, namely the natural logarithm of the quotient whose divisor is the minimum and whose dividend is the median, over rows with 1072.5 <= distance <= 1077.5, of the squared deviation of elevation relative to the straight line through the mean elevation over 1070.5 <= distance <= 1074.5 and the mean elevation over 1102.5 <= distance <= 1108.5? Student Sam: 3.7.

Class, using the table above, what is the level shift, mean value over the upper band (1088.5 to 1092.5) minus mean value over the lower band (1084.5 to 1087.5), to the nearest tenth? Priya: 2.0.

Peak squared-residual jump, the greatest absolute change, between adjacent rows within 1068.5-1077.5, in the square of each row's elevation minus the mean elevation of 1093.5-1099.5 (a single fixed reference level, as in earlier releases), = 255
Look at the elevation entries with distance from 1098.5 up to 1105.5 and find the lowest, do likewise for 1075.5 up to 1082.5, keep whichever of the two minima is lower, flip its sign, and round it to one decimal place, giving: -82.6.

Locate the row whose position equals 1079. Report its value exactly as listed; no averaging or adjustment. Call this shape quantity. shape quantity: 85.2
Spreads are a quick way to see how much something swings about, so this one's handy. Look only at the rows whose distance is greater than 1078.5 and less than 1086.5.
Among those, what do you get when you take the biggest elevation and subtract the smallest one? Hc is 16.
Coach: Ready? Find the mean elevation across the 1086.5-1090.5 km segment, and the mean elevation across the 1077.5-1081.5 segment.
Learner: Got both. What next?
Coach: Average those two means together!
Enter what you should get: 91.9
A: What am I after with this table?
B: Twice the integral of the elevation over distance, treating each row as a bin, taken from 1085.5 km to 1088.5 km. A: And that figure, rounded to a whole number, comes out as 567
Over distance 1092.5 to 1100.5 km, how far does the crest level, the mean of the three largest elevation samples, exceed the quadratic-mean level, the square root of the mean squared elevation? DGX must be 3.5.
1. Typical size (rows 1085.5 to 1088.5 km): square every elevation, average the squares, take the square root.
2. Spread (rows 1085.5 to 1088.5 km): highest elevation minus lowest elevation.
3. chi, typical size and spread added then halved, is 51.8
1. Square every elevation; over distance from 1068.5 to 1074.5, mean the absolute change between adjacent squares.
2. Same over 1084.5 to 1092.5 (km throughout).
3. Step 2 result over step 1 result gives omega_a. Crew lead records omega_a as 0.71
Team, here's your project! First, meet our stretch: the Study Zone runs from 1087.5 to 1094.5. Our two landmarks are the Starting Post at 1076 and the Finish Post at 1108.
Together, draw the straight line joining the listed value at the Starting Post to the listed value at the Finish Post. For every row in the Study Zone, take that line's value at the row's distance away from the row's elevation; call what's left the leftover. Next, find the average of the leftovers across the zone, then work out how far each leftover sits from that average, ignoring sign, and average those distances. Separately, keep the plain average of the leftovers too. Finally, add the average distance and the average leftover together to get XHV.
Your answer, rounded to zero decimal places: 13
